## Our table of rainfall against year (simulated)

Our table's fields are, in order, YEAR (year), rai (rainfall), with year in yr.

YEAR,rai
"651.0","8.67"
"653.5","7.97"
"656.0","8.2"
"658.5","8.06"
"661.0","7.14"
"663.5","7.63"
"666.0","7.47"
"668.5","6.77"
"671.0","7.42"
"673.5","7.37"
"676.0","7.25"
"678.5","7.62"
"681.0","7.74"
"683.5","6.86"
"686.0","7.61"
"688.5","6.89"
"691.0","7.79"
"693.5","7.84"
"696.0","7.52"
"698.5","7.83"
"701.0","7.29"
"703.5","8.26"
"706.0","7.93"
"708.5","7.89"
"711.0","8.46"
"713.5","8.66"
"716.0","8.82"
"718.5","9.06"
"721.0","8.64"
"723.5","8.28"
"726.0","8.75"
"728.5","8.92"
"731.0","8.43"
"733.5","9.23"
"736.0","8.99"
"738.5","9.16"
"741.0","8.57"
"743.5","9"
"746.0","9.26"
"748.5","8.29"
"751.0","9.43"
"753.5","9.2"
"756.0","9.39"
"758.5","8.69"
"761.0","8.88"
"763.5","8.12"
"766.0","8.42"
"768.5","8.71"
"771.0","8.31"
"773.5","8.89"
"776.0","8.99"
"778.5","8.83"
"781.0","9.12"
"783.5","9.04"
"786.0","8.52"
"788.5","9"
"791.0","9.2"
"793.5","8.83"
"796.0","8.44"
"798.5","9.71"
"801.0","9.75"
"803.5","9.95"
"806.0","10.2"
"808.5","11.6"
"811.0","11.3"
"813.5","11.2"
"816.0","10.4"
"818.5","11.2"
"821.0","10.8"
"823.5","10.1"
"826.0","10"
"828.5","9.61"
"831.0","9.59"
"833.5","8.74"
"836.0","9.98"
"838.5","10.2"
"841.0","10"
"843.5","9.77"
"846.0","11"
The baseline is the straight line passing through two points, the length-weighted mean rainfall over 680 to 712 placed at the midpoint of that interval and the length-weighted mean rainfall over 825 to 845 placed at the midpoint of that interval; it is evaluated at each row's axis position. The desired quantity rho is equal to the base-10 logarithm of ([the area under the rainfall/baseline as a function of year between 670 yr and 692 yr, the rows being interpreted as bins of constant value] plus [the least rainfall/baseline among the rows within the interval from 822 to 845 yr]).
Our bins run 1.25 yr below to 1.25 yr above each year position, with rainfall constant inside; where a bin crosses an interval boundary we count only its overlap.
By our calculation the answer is 1.356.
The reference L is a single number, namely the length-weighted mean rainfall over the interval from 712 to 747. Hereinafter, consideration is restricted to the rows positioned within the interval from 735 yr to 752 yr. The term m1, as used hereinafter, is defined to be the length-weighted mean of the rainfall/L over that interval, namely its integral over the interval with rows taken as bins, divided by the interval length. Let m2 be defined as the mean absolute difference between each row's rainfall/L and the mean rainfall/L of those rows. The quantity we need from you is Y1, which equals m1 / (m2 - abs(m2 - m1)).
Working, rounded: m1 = 1.01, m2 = 0.034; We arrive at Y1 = -1.07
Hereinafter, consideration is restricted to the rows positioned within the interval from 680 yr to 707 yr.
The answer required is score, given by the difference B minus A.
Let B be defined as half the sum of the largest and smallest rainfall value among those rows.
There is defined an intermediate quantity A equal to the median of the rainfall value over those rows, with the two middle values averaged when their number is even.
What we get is -0.18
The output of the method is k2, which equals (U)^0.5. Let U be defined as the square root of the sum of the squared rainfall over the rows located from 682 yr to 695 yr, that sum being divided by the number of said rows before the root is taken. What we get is 2.72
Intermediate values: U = 7.41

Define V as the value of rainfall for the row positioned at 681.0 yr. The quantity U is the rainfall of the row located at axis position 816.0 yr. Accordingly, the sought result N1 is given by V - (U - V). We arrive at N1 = 5.1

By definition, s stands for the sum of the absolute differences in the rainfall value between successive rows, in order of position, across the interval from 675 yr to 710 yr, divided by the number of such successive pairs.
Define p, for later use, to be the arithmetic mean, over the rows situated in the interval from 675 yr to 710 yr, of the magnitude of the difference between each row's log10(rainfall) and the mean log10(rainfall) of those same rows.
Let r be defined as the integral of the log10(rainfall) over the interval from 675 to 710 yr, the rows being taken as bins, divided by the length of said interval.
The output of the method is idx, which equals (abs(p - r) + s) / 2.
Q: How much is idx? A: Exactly 0.674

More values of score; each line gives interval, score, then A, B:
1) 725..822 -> 0.86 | 9.0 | 9.9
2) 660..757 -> -0.16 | 8.3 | 8.1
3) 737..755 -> -0.30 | 9.2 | 8.9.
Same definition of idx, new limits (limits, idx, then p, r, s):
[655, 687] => 0.650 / 0.018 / 0.872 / 0.45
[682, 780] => 0.666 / 0.028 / 0.926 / 0.43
